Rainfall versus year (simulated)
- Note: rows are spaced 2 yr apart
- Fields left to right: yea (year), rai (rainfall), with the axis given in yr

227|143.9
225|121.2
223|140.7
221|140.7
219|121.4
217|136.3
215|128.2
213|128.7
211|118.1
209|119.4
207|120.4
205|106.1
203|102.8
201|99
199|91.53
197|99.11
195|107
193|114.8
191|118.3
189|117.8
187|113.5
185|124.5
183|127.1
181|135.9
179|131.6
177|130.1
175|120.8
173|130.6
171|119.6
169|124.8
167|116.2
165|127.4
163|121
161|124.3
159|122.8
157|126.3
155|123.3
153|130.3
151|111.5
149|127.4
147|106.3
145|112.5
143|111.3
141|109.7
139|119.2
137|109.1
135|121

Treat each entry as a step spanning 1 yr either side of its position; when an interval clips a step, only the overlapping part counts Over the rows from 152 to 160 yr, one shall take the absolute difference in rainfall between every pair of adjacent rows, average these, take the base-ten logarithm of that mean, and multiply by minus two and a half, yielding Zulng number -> -1.6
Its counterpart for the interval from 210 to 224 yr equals -2.4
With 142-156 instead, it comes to -2.7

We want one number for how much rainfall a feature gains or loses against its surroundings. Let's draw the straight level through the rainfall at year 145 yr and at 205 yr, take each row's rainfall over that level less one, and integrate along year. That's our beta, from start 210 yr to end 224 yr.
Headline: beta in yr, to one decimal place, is 3.4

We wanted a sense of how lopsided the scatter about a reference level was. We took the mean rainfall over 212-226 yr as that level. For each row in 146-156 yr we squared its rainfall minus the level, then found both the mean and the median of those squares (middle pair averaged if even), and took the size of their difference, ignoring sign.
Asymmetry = 154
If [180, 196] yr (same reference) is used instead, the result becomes 27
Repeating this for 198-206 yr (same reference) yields 90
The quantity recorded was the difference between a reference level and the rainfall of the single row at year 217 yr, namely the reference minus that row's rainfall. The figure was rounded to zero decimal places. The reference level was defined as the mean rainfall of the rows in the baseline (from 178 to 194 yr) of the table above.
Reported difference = -13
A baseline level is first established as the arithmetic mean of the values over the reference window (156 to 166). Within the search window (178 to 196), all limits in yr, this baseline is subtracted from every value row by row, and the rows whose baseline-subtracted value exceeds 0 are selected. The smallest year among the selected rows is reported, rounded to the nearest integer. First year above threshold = 179 yr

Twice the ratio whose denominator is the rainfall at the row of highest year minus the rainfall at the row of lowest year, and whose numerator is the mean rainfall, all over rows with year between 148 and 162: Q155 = -80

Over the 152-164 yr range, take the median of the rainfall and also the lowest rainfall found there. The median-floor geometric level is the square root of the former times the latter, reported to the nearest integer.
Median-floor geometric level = 122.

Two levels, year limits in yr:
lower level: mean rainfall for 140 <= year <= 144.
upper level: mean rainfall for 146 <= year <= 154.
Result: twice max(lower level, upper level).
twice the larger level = 238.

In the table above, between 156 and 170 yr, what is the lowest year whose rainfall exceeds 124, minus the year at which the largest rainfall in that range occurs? -8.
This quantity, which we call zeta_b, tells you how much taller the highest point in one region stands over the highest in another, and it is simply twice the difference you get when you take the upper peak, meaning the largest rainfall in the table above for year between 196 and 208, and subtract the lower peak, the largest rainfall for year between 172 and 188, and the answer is -31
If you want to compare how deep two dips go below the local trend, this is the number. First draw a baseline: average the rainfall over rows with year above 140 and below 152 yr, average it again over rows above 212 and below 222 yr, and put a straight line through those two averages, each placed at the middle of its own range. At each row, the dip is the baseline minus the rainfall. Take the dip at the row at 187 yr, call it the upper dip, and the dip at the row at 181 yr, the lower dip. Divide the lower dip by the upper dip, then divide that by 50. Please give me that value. -0.028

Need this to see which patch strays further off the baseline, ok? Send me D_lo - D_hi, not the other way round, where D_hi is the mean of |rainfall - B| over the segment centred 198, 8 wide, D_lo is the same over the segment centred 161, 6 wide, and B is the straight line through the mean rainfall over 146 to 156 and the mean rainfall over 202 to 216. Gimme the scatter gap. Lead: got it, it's -16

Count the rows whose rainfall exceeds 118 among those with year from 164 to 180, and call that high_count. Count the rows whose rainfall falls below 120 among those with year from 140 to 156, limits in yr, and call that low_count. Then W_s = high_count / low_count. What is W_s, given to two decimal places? 1.40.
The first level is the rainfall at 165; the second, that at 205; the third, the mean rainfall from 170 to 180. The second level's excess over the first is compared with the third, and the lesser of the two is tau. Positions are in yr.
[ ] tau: -21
